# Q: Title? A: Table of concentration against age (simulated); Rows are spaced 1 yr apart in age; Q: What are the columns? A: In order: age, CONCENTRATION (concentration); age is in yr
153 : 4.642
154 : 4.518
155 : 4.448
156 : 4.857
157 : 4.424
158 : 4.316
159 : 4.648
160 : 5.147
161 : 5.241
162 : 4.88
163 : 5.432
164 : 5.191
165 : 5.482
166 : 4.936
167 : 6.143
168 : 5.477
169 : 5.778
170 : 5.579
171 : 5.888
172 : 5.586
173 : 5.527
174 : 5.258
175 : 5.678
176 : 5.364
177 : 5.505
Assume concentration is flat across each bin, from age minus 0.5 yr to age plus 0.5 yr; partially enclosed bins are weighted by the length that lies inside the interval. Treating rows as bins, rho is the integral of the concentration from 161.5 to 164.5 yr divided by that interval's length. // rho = 5.2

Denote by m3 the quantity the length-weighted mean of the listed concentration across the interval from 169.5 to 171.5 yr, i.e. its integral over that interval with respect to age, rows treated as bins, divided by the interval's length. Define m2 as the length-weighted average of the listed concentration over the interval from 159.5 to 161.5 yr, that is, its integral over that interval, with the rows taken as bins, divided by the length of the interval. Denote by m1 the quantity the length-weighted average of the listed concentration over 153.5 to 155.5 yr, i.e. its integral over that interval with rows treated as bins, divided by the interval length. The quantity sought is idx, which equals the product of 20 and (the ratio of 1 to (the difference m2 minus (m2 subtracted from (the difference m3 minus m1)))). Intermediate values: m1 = 4.48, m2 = 5.2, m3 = 5.73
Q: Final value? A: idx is 2.19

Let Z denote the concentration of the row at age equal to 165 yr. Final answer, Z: 5.482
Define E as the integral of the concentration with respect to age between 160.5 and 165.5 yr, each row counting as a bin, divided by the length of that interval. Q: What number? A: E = 5.25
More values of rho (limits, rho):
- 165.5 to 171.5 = 5.6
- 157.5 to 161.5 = 4.8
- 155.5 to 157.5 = 4.6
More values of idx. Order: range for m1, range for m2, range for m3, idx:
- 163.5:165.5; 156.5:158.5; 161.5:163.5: 2.24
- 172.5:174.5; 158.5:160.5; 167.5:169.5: 2.09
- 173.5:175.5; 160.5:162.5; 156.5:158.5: 1.78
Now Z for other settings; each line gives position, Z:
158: 4.316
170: 5.579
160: 5.147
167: 6.143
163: 5.432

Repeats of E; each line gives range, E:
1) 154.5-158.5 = 4.51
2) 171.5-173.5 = 5.56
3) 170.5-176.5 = 5.55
